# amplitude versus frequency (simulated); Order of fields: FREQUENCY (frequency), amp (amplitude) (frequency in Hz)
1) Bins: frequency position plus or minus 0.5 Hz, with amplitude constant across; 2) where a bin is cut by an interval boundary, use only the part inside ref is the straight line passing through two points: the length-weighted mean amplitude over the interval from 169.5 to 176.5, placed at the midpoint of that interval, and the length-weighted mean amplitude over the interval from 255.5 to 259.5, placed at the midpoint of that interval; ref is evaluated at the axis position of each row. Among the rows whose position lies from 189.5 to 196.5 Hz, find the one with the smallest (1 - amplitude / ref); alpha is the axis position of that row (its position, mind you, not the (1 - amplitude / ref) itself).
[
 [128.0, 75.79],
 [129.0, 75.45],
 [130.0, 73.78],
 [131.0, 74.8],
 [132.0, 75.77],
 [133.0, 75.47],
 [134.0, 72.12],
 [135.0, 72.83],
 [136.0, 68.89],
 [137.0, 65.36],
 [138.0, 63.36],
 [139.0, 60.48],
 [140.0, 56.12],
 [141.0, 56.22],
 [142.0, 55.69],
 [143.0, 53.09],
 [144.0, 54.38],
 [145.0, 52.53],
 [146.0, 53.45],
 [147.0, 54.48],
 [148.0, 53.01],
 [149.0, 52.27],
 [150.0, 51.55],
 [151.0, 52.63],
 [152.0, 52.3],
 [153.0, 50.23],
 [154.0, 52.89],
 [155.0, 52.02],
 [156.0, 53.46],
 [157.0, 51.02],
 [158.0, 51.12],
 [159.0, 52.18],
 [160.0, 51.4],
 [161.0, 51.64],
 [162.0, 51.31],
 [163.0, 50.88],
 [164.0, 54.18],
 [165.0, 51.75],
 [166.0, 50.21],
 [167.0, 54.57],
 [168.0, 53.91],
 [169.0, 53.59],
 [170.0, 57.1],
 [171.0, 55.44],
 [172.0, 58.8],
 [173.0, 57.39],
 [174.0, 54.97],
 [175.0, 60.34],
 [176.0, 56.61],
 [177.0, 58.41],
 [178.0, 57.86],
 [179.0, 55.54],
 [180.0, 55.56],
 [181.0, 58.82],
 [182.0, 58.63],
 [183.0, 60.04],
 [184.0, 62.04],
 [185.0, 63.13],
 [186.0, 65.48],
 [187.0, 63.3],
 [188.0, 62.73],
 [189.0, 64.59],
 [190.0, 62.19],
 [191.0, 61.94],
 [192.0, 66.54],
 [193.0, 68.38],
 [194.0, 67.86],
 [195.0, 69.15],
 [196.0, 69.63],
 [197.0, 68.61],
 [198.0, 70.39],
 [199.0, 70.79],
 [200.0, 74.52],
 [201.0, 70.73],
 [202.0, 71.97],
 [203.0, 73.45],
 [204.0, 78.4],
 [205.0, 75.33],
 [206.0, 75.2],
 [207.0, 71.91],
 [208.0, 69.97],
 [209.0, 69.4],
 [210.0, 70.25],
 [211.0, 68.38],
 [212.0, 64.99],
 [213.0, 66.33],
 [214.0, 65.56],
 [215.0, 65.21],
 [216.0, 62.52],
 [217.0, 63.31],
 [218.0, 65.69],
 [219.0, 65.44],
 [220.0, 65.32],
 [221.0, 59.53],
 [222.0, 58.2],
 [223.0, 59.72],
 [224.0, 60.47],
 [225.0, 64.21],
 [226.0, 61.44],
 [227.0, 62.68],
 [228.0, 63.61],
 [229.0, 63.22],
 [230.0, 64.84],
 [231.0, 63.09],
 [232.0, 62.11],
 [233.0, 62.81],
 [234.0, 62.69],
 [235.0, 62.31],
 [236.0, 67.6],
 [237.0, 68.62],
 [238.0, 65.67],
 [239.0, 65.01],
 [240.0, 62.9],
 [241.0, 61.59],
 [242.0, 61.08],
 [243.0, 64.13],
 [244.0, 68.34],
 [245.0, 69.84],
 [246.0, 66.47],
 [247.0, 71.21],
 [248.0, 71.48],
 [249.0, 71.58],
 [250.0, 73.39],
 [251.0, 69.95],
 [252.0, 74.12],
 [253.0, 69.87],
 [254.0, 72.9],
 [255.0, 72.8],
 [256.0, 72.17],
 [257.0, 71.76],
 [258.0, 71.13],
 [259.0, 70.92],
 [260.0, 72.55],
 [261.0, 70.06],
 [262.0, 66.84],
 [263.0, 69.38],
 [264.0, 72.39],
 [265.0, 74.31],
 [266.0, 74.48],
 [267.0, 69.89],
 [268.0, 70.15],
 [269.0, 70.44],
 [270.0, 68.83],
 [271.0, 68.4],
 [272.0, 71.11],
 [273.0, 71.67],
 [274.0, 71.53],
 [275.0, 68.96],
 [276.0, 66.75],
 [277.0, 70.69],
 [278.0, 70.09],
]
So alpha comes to 196.0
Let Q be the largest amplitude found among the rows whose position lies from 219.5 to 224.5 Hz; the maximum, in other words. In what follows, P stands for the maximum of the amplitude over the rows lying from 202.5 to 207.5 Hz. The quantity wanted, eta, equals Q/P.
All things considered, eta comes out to 0.83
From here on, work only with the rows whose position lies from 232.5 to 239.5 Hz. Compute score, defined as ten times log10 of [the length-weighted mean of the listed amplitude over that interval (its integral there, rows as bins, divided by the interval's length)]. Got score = 18.13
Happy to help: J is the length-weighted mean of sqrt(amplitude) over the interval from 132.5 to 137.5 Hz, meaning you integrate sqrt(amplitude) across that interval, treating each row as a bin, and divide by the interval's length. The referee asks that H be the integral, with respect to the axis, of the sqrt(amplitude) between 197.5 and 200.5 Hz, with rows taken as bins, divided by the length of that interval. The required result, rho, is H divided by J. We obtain 1.01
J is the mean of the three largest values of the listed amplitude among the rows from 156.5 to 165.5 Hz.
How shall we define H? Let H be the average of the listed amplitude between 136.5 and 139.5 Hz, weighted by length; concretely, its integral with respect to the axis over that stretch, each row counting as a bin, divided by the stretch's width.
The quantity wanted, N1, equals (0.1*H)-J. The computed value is -46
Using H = 63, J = 53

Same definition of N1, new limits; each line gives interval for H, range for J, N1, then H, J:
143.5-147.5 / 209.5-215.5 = -63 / 54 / 68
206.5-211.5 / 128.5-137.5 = -69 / 70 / 76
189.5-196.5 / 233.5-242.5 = -61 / 67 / 67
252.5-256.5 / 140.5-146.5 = -48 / 72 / 55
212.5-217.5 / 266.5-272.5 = -64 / 65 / 71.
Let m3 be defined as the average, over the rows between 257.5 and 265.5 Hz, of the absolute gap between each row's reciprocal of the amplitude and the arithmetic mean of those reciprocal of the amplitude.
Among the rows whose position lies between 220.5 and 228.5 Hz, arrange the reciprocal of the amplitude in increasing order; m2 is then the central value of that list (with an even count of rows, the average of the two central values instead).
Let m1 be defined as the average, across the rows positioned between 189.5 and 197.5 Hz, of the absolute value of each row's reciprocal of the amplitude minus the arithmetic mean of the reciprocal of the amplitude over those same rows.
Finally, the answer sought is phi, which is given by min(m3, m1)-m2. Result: -0.0161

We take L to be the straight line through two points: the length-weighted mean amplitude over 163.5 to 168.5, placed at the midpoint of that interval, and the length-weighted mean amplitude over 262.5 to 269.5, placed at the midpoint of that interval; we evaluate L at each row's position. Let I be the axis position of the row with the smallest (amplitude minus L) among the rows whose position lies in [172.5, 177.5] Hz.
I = 174.0 Hz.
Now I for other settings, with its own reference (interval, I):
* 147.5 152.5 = 150.0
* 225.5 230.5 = 226.0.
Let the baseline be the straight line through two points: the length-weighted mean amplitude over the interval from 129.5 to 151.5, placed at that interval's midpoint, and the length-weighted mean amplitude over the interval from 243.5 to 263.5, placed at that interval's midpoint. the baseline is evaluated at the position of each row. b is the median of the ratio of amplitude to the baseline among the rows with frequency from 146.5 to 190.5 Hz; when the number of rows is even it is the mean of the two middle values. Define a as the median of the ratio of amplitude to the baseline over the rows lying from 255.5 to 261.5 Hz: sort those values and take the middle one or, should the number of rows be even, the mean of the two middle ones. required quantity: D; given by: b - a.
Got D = -0.15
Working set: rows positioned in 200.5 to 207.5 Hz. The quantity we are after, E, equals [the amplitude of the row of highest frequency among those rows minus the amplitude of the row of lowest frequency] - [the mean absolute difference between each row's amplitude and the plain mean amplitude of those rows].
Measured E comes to -1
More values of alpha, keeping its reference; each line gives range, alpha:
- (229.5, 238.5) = 237.0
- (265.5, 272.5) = 266.0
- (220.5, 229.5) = 225.0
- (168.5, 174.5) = 172.0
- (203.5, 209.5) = 204.0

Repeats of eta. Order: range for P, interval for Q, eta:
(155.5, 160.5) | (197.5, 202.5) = 1.39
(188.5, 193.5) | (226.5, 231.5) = 0.95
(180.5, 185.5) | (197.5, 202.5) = 1.18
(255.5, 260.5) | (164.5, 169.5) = 0.75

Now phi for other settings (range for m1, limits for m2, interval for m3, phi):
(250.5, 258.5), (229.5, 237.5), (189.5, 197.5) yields -0.0157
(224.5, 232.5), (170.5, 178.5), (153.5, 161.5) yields -0.0171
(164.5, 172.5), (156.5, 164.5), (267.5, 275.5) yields -0.0193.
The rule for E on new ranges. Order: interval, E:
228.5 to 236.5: 3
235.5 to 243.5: -6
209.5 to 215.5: -7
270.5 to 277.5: 1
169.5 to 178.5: 0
